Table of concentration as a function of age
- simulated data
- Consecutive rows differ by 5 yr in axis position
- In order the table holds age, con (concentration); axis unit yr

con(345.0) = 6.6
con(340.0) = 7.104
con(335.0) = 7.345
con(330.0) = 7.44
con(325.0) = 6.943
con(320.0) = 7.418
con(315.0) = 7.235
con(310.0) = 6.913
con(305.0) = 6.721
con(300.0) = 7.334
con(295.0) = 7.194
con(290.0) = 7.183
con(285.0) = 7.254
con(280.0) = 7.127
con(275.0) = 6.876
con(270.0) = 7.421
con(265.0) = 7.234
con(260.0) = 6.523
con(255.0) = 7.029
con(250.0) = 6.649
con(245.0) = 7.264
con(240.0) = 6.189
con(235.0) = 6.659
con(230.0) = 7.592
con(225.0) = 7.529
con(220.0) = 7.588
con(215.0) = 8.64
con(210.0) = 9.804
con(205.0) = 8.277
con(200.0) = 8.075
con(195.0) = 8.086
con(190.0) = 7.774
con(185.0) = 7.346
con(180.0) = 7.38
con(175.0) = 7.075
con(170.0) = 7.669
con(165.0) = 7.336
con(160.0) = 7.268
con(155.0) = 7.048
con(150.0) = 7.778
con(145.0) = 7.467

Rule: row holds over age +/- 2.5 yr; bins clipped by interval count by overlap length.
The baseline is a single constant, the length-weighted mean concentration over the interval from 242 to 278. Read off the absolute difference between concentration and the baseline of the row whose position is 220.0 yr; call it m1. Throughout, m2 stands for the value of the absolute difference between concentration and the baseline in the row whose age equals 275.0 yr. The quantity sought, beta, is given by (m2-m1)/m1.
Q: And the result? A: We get -0.8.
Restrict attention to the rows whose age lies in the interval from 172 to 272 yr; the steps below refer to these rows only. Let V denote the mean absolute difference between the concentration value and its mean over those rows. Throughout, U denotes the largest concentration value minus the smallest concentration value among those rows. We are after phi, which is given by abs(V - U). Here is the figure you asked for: 3.03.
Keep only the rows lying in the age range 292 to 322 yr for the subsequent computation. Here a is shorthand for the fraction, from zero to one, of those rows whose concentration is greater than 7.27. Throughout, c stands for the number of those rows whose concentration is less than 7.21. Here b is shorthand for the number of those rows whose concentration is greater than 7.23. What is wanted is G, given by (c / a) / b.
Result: 3.0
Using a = 0.33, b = 3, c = 3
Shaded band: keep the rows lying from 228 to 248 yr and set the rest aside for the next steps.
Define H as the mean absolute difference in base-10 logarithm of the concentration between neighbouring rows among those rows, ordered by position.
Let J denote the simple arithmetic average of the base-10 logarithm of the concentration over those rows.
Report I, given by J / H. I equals 16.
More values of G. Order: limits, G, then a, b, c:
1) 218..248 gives 1.0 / 0.50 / 4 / 2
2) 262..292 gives 6.0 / 0.17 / 3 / 3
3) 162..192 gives 0.2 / 0.83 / 5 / 1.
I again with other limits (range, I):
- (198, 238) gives 24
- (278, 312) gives 72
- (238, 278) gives 23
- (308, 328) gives 43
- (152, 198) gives 52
